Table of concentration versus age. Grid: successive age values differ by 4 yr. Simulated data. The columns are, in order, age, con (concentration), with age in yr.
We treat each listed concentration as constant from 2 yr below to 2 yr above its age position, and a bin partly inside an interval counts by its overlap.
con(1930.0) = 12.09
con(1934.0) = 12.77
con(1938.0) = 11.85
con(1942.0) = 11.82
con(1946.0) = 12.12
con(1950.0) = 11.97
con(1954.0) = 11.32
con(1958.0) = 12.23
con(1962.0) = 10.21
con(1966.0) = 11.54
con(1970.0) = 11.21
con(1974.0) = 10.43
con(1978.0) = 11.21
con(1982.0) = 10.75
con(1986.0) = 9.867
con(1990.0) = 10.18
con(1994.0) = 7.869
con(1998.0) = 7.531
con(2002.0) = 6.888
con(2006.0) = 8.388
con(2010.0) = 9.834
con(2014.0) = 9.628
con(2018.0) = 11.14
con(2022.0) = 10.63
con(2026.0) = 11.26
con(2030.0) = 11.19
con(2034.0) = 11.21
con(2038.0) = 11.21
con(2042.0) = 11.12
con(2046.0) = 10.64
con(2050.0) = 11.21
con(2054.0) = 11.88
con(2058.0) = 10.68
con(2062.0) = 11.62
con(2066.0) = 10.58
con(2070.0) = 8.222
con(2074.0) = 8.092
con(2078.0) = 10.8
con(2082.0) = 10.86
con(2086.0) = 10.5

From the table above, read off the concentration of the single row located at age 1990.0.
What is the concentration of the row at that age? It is 10.18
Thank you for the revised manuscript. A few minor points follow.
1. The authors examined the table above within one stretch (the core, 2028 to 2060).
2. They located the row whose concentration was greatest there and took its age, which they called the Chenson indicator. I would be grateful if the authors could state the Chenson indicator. 2054.0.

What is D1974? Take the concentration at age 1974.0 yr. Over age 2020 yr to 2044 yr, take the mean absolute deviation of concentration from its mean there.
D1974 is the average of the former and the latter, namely 5.3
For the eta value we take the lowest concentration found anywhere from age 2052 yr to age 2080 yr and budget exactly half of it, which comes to 4.0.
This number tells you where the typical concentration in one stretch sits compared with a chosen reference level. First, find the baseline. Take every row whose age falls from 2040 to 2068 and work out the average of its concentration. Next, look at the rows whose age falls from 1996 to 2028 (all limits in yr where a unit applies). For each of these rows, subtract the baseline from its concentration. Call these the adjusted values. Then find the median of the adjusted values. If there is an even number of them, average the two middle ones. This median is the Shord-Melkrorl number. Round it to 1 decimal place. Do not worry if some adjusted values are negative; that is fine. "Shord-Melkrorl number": -1.4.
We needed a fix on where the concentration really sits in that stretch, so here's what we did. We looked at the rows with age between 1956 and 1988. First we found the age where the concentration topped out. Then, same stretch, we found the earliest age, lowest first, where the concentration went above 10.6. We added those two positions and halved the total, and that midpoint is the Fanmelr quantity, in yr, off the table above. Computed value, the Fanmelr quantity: 1958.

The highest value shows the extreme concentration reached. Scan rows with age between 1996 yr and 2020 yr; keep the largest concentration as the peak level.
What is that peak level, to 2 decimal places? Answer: 11.14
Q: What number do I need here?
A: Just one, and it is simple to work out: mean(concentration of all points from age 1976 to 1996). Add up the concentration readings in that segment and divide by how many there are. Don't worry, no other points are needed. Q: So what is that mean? 10.0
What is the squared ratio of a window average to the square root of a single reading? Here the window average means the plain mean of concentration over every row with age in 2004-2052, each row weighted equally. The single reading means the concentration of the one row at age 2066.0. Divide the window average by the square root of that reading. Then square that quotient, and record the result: 10.7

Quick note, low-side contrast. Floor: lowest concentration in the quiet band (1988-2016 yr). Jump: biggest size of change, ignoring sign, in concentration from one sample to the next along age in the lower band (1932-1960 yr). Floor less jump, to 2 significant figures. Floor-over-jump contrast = 6.0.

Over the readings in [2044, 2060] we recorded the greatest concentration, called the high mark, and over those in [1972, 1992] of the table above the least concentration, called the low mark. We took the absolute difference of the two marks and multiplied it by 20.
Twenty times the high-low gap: 40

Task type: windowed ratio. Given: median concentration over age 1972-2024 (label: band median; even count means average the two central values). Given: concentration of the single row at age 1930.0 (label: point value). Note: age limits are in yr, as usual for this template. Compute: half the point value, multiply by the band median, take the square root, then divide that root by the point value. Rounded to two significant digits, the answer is 0.64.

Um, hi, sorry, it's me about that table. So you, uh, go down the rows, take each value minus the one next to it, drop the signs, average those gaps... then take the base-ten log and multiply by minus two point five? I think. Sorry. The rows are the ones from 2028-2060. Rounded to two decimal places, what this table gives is 0.91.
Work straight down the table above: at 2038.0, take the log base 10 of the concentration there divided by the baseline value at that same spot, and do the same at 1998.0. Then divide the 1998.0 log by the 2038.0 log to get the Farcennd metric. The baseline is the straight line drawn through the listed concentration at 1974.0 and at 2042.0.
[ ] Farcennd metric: -30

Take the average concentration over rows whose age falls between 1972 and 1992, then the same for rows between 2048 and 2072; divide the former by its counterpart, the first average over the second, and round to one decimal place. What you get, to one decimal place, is 1.0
